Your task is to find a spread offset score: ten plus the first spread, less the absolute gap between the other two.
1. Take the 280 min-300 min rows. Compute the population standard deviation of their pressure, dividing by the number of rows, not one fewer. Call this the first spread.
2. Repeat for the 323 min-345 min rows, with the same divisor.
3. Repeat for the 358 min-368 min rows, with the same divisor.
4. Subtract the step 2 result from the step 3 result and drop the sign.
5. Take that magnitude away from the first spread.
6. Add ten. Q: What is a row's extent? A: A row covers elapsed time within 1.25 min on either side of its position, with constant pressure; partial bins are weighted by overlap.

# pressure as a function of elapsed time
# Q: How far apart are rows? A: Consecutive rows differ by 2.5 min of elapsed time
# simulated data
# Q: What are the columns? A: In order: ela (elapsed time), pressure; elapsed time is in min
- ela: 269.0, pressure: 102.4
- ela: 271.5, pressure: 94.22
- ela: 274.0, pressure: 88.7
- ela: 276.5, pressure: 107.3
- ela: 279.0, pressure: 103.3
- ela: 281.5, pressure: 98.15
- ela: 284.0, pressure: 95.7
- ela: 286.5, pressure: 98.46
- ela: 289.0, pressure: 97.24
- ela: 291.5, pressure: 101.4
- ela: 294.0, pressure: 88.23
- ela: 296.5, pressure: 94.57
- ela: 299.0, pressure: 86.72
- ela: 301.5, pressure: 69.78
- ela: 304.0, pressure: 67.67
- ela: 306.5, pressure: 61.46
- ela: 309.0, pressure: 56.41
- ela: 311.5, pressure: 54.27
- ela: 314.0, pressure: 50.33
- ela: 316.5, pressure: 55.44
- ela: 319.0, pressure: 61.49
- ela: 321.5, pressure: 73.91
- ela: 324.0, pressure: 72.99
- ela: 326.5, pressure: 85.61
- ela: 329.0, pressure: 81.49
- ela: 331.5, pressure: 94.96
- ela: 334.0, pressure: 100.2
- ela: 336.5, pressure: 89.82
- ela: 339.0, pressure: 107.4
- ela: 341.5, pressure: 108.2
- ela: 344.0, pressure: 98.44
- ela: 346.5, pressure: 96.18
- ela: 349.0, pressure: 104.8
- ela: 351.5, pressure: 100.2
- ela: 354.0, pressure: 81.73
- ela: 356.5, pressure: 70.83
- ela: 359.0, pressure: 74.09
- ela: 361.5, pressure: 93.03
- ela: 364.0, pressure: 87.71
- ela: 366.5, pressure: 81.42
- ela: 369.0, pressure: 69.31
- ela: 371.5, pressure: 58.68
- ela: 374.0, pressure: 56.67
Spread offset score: 11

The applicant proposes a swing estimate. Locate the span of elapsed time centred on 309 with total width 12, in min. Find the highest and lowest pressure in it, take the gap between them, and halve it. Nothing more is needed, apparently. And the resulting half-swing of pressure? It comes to 8.7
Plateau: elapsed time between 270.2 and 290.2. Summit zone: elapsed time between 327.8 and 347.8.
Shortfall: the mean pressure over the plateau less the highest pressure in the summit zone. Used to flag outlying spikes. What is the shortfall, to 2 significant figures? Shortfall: -10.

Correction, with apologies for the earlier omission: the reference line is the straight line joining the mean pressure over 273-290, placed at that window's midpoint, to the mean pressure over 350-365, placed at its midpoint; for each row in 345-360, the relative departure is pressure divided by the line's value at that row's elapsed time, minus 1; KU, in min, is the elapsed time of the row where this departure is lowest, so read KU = 356.5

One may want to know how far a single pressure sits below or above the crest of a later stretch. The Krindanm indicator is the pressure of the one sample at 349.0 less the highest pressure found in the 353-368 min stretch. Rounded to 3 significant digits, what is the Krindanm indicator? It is 11.8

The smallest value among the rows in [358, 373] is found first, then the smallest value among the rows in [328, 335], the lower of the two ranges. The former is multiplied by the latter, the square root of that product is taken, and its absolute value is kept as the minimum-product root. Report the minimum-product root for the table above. 69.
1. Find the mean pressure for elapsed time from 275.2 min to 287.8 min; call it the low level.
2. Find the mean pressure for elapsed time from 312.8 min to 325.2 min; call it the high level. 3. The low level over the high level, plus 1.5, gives 3.1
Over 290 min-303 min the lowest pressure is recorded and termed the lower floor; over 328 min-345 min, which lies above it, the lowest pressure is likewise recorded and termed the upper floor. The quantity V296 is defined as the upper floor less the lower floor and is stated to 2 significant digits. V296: 12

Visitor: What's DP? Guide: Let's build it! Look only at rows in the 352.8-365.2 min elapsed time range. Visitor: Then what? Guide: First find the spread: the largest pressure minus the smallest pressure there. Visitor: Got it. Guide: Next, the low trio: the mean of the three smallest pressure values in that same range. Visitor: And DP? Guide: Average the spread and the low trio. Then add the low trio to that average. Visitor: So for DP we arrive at 124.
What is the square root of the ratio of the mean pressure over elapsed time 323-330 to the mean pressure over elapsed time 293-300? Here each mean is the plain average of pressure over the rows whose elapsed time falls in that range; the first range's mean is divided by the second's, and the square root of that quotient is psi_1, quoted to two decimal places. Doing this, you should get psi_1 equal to 0.94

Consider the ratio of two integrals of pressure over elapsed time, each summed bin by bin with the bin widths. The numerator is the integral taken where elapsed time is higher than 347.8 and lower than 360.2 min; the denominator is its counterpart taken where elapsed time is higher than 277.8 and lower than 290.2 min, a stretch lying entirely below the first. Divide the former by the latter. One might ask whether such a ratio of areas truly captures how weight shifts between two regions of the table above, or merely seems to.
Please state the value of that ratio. 0.88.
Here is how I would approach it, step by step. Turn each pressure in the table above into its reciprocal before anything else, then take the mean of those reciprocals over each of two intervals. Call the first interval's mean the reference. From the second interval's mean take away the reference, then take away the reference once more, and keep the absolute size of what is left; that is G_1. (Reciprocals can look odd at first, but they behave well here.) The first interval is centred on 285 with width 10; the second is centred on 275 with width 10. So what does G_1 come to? 0.010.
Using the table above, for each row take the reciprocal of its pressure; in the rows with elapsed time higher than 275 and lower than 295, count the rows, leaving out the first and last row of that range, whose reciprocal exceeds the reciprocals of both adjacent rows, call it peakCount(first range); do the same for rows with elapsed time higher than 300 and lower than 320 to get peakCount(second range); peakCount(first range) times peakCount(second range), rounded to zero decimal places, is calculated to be 2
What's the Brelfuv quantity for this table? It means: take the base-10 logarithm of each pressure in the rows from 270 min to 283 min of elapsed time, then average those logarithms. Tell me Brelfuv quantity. 1.99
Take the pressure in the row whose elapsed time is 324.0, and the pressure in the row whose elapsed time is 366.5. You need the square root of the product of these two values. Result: 77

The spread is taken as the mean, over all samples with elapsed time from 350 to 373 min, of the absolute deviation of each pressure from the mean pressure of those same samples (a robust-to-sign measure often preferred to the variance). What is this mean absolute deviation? 10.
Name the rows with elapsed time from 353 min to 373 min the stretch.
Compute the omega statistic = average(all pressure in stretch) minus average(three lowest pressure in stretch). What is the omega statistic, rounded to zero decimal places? 11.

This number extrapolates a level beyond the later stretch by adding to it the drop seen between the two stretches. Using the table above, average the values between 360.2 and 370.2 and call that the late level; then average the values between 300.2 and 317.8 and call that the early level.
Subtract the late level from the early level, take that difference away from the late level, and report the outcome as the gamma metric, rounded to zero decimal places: 106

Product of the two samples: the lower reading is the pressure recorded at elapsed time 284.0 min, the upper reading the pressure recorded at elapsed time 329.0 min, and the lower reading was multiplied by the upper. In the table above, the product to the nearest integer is 7799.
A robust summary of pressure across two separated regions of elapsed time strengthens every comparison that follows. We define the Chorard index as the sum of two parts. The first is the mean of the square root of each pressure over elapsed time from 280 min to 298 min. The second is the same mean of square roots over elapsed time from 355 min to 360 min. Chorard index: 18.3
